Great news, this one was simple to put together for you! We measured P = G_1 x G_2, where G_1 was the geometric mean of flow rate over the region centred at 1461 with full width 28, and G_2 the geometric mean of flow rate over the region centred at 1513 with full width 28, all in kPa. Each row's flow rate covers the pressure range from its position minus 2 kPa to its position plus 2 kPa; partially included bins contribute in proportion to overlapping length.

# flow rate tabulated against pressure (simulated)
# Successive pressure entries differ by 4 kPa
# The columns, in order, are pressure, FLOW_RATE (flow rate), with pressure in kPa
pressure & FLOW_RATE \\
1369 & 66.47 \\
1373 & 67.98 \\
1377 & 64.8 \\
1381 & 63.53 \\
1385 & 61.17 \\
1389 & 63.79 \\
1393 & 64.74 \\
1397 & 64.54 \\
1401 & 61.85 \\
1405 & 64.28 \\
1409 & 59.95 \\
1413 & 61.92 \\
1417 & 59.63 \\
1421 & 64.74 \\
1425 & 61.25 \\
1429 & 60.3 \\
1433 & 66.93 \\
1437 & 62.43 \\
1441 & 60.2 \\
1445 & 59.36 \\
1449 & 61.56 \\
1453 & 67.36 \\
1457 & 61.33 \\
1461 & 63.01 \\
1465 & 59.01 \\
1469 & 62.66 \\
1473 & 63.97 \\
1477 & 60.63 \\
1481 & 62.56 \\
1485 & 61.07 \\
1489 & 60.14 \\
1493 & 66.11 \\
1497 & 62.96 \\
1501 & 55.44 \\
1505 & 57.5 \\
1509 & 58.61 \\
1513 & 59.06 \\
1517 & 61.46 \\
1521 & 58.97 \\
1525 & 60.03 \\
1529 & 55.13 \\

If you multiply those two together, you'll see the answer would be 3678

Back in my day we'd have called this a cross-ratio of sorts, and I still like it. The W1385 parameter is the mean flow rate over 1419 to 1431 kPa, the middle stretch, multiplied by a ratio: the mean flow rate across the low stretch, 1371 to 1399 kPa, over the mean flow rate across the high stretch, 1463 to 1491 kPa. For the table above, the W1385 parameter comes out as 65.1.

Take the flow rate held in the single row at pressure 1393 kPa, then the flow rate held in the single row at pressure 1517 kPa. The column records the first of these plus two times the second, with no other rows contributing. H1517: 188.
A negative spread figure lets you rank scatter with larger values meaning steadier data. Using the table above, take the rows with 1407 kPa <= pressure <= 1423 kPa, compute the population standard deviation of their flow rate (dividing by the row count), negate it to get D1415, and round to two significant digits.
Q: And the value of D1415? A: -2.0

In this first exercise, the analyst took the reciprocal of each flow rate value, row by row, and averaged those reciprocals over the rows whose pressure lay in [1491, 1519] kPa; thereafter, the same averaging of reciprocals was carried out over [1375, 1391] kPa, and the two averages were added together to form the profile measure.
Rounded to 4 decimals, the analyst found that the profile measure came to 0.0325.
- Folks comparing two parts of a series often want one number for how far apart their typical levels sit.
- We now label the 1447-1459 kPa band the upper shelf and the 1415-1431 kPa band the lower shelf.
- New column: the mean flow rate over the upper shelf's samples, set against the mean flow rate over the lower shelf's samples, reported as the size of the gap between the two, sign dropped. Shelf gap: 1.9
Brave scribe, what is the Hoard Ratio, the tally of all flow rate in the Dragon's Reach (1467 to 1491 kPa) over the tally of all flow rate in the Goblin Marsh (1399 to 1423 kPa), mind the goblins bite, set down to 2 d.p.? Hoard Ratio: 1.00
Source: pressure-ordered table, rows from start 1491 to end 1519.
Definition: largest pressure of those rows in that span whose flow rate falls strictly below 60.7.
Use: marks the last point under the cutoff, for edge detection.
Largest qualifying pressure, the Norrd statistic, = 1513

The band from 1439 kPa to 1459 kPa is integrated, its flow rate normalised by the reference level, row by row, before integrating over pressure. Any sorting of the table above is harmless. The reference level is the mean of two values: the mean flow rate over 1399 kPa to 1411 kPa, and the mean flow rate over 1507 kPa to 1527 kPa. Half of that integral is 10.2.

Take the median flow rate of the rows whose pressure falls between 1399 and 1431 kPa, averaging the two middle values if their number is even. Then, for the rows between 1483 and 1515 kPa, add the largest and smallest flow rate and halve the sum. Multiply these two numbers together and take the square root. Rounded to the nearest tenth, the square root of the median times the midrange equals 61.2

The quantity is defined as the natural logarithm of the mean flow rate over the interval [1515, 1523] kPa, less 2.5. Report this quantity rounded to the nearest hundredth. 1.60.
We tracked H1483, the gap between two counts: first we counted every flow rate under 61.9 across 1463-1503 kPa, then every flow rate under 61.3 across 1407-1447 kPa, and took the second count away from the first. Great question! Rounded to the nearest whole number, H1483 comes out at -1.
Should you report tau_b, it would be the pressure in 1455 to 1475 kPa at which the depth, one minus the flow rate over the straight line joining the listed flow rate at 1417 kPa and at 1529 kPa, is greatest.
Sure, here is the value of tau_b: 1465 kPa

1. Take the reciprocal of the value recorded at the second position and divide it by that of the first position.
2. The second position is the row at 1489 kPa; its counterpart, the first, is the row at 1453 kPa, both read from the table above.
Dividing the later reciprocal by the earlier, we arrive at 1.12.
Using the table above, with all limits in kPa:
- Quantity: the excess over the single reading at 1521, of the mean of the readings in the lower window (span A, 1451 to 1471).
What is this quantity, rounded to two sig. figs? 3.7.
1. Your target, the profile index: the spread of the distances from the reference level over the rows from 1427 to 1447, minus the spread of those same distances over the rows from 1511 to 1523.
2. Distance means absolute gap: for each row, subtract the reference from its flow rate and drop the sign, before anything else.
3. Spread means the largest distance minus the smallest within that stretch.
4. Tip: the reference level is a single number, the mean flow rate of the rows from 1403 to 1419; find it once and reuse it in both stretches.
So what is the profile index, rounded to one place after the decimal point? 2.0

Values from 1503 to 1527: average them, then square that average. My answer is 3513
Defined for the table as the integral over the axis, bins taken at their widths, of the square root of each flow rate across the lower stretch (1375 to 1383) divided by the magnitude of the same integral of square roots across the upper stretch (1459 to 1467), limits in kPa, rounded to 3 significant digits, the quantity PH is 1.03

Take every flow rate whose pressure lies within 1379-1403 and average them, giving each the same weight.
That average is 63.3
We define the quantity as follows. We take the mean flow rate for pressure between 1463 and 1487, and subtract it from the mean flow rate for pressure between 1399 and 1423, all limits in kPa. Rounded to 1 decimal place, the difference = 0.4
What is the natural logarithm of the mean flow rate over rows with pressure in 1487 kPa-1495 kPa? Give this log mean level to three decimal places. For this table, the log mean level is 4.145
